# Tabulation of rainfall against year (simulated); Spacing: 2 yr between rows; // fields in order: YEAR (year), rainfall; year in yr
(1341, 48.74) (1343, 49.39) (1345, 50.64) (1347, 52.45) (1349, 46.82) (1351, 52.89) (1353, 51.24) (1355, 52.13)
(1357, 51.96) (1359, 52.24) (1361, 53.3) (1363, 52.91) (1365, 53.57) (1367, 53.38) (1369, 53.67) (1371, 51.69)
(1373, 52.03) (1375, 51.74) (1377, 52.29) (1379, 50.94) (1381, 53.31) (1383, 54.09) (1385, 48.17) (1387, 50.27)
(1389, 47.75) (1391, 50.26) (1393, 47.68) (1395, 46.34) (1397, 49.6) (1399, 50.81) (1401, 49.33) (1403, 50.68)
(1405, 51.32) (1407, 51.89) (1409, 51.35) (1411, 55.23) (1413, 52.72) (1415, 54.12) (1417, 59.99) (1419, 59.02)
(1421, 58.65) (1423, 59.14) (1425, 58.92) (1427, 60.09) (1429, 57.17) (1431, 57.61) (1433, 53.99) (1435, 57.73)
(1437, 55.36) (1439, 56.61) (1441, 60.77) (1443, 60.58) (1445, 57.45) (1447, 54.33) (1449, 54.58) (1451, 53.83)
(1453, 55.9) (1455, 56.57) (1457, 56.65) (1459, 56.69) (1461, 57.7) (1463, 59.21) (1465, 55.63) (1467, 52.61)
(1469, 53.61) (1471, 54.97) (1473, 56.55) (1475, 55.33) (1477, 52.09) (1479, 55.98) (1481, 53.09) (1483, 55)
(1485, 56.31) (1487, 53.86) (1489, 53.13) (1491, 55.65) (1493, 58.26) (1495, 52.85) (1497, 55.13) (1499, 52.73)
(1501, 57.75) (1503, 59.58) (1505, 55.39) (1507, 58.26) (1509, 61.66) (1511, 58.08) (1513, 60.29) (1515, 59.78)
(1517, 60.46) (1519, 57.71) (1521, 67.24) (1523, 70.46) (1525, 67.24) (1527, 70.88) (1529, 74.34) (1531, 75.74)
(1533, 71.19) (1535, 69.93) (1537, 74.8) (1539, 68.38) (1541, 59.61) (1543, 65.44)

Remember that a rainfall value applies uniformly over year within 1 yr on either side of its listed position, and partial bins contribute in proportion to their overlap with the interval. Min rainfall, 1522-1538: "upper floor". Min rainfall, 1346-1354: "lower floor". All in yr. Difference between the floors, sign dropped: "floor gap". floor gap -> 20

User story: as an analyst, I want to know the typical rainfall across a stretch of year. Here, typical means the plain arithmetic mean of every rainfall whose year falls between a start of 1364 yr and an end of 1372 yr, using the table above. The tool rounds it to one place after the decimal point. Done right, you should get 53.1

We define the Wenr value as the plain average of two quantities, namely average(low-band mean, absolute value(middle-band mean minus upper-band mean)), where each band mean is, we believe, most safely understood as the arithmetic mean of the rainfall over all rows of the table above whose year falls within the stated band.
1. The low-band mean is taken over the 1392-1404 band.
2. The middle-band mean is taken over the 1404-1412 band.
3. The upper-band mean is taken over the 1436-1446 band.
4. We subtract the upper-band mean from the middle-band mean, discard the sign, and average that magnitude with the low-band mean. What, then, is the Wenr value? 27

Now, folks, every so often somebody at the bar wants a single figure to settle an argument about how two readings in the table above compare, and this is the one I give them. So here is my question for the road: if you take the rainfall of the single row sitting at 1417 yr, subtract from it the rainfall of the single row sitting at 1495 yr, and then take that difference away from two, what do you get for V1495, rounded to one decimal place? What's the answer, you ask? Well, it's -5.1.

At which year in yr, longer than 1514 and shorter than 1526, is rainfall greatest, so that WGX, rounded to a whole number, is 1523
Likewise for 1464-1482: 1473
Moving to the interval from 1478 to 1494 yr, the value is 1493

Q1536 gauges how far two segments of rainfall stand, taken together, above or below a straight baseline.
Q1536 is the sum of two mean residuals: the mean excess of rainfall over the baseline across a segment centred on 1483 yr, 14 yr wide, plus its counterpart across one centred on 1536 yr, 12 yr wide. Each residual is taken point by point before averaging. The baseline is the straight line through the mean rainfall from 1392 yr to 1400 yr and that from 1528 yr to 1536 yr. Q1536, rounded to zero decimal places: -13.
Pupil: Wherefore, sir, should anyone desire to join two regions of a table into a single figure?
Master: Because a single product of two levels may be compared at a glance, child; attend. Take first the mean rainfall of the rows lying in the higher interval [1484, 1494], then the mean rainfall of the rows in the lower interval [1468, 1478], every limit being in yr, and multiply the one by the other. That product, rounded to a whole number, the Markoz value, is 3022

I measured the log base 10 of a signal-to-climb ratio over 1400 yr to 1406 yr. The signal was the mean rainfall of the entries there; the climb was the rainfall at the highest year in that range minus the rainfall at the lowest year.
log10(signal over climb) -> 1.40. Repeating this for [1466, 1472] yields 1.36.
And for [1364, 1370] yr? 2.73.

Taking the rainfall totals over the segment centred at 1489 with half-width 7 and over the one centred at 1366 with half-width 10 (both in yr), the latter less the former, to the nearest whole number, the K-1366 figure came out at 141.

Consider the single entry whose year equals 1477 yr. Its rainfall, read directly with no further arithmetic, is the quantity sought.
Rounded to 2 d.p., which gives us 52.09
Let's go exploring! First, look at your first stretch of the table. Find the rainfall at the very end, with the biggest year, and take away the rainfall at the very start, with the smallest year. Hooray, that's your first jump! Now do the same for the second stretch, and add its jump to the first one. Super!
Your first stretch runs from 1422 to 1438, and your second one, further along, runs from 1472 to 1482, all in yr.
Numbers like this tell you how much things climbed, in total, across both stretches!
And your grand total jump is -7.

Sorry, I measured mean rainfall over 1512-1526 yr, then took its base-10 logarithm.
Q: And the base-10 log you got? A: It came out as 1.80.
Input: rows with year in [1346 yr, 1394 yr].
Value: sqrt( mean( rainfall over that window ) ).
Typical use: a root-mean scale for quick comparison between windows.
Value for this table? 7.18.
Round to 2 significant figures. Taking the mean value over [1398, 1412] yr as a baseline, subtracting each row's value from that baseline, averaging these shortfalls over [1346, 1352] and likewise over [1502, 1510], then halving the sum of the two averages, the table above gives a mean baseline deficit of -3.2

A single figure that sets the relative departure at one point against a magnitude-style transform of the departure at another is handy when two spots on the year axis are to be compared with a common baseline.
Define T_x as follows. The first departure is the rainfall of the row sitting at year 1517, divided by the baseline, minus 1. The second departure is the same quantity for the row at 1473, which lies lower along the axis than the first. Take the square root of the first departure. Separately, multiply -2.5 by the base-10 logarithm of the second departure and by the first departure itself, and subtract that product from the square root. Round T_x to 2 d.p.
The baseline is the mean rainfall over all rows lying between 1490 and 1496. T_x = -0.09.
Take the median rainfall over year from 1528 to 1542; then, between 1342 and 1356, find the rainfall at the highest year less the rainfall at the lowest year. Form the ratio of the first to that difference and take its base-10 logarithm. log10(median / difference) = 1.41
